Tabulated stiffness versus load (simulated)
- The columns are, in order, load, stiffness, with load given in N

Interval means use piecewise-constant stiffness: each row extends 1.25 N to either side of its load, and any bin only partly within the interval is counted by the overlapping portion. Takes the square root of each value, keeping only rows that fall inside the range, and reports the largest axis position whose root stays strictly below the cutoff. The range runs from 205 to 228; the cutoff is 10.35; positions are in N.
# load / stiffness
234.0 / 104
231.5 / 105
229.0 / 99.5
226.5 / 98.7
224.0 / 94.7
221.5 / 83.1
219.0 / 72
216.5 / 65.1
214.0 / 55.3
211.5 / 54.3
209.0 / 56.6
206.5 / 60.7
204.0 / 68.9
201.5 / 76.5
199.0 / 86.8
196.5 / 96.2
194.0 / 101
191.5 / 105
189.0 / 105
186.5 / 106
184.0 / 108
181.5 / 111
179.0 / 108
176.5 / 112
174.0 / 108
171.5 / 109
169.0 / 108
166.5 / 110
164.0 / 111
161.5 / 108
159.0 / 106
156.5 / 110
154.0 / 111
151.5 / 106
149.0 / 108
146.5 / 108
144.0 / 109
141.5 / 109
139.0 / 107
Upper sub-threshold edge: 226.5 N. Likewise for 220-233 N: 231.5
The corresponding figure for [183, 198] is 196.5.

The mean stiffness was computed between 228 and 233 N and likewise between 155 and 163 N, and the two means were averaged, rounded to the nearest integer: 105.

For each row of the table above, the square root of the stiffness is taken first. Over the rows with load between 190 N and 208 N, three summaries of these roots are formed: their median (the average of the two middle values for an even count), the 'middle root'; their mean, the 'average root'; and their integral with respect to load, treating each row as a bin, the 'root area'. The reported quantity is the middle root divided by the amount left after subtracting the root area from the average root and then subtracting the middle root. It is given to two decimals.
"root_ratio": -0.06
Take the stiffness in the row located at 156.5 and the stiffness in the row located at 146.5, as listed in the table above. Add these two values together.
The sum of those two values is 218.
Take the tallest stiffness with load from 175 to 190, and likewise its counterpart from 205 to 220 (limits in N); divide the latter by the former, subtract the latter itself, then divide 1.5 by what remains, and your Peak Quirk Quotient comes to -0.021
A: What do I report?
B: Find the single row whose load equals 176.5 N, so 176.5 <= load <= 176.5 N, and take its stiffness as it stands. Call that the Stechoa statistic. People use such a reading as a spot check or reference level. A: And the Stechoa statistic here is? 112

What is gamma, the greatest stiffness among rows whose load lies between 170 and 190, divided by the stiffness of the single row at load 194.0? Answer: 1.11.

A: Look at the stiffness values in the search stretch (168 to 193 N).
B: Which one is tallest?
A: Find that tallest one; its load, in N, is 176.5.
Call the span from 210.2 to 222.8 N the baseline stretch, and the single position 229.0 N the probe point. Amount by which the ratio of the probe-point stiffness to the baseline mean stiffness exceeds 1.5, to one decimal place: 0.0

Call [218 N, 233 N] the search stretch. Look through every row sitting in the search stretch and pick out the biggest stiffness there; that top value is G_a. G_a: 105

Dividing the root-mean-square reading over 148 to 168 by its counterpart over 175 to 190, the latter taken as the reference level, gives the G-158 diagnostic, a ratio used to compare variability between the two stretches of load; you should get 1.00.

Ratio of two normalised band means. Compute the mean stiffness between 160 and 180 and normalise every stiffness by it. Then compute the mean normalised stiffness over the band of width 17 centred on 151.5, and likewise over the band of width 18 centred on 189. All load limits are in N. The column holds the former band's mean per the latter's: 1.04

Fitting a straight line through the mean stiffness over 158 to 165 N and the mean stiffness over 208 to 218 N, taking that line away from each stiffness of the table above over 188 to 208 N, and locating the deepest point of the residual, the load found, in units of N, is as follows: 206.5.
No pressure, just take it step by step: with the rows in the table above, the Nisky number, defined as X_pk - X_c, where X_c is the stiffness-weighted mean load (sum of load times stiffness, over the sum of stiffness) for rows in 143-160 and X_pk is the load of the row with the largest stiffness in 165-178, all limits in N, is 25.0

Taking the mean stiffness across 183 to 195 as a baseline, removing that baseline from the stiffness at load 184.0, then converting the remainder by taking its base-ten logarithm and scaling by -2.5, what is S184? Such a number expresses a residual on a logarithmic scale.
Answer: -1.2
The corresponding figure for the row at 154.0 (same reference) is -1.9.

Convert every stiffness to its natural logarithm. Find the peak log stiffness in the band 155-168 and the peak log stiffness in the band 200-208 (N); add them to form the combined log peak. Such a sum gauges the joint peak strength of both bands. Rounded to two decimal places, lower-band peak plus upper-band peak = 9.05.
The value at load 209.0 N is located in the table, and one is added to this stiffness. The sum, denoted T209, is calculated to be 58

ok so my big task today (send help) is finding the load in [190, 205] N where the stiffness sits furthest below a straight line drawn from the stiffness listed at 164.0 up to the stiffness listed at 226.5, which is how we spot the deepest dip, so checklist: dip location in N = 204.0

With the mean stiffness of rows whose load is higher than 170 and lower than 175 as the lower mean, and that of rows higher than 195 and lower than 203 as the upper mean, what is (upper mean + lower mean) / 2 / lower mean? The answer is 0.90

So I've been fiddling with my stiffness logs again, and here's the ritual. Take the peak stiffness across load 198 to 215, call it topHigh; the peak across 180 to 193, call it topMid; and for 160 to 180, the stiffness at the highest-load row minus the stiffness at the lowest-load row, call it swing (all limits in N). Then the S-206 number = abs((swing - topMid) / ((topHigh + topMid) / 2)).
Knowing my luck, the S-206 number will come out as 1.12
